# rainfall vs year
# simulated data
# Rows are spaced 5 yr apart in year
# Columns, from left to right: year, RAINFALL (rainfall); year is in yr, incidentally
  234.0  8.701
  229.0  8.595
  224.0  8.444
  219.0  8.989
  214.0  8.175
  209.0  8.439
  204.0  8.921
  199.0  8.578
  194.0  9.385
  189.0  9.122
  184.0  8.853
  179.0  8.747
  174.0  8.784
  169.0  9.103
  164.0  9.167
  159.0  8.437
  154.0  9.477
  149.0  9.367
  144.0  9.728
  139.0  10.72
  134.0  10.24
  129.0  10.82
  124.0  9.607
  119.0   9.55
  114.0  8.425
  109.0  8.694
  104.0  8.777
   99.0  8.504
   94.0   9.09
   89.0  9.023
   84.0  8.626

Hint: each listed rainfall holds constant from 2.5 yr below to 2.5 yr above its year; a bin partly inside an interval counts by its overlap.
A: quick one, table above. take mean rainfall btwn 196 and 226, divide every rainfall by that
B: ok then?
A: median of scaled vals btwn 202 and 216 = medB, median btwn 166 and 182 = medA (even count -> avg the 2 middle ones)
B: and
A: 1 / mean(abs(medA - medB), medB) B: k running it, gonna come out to 1.96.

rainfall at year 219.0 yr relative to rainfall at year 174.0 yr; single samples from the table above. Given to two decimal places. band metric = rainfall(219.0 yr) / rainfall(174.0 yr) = 1.02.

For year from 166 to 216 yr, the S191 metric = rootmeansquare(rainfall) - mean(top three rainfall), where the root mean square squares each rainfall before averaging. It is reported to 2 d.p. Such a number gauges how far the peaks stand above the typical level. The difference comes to -0.39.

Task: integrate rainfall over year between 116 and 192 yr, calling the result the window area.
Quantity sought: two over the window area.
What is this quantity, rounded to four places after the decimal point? 0.0028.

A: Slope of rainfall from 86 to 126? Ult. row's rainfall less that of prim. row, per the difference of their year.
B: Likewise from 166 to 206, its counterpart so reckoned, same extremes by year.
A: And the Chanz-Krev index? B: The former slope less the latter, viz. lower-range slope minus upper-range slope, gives 0.022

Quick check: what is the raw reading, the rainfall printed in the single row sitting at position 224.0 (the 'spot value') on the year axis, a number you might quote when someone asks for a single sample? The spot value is 8.444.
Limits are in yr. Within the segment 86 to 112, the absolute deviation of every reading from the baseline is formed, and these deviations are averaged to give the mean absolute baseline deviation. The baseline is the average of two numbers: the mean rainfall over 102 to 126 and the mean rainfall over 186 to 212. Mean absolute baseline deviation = 0.22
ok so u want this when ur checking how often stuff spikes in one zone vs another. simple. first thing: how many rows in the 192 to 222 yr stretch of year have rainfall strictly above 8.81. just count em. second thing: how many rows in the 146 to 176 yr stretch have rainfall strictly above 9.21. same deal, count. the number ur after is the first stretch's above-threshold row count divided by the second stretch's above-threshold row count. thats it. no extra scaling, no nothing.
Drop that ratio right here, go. 1.5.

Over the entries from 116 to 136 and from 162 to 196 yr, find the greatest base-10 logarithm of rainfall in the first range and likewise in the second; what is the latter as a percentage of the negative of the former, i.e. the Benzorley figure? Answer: -94.0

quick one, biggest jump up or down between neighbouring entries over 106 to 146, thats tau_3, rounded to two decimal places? 1.21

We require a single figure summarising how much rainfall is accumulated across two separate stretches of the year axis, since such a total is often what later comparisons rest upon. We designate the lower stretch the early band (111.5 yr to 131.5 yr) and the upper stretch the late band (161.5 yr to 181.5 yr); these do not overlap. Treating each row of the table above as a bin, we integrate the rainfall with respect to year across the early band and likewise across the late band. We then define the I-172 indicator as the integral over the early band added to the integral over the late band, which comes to 371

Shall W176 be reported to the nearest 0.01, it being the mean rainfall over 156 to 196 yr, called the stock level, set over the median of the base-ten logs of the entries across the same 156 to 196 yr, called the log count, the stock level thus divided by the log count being 9.39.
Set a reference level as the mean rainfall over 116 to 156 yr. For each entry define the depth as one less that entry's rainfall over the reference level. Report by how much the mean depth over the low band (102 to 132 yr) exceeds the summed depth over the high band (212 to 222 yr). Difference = -0.21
